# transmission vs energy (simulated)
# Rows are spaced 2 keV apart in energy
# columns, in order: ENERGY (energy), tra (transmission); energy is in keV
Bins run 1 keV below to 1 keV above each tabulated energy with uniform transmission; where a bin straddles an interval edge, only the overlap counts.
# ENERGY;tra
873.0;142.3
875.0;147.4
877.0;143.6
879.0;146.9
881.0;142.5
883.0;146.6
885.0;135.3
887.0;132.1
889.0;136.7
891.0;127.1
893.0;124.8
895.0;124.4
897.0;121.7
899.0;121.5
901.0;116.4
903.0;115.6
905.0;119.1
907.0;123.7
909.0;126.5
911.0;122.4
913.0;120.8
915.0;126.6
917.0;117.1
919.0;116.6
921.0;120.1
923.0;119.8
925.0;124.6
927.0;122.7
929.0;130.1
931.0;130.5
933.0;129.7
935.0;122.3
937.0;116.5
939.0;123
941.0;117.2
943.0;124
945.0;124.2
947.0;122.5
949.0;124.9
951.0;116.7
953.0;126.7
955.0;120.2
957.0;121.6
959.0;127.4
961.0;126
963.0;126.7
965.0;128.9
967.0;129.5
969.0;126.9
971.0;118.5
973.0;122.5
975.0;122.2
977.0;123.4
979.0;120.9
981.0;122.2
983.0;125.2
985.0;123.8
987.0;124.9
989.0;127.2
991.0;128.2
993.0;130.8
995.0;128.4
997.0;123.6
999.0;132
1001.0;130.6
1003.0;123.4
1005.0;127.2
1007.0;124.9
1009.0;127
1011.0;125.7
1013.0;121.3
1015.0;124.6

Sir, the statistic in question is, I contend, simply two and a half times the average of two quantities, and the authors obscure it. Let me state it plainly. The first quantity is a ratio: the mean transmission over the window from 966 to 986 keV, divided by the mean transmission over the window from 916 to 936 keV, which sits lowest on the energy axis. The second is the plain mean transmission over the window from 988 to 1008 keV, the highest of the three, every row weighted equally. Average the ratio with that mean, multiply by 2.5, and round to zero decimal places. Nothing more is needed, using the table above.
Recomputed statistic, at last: 161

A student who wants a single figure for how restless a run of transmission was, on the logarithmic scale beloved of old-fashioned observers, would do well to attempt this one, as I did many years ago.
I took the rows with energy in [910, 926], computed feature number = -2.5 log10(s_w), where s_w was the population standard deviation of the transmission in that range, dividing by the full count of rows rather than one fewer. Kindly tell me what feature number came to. -1.3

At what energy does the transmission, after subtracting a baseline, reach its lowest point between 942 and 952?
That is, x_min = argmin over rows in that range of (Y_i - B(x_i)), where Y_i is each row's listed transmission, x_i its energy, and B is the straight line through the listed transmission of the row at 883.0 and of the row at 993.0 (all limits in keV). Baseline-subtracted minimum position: 951.0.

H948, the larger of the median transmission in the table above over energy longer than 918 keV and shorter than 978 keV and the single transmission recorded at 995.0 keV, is 128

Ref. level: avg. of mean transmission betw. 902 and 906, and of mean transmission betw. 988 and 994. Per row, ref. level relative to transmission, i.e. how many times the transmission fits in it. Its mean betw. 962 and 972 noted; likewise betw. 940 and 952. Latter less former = 0.036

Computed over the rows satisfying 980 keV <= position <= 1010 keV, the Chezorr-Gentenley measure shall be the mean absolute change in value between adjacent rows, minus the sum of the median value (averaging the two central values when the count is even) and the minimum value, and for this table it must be -246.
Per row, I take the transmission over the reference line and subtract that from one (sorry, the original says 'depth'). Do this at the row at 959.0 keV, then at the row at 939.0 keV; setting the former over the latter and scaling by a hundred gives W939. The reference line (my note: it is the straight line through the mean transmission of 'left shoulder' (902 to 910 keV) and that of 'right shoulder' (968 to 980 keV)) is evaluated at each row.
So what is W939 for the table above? 435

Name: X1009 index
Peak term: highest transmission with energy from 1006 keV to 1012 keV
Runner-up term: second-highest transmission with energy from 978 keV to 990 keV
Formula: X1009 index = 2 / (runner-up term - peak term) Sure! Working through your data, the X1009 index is -1.1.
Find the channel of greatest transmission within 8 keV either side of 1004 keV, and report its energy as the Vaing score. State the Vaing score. 999.0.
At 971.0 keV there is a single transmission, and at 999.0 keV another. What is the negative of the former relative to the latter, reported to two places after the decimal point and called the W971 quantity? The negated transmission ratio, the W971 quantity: -0.90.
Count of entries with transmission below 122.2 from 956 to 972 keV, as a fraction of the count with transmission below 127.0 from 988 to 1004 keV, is 1.00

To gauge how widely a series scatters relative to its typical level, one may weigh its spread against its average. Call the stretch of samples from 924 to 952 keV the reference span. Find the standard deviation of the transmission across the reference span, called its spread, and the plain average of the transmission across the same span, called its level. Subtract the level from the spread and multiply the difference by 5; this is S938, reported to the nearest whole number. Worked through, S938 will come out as -595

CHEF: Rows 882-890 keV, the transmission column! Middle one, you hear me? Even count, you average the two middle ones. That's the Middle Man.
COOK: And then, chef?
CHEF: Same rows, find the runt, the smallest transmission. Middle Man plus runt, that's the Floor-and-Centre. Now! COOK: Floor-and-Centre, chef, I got 268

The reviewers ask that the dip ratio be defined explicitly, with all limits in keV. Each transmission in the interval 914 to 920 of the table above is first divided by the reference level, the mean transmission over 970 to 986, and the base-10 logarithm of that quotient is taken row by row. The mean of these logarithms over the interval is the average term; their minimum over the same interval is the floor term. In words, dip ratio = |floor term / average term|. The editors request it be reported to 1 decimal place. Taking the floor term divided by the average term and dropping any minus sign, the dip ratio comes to 2.5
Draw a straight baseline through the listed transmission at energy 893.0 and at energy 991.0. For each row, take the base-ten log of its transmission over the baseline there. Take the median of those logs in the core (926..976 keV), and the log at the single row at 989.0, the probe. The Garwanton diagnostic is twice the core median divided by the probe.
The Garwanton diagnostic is 6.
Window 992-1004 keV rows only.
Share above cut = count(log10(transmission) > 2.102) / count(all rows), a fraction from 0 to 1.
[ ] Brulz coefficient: 0.67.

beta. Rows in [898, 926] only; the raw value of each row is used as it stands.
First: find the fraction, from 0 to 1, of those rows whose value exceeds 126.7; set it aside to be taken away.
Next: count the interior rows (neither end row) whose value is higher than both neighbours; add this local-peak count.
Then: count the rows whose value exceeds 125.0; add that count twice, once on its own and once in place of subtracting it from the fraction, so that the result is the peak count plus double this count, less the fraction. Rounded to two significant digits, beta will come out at 7.0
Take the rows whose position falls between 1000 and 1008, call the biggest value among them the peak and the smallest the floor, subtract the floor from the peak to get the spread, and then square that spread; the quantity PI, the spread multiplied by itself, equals 52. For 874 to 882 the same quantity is 24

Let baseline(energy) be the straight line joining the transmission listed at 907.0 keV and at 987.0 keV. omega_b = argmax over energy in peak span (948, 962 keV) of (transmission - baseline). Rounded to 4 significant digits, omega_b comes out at 959.0 keV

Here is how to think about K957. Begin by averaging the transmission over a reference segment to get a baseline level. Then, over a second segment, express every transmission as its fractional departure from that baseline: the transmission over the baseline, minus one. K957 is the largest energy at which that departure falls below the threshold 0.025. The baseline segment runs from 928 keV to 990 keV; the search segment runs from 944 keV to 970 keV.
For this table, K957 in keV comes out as 969.0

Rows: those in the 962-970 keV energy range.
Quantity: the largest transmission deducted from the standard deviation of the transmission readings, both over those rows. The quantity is -128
